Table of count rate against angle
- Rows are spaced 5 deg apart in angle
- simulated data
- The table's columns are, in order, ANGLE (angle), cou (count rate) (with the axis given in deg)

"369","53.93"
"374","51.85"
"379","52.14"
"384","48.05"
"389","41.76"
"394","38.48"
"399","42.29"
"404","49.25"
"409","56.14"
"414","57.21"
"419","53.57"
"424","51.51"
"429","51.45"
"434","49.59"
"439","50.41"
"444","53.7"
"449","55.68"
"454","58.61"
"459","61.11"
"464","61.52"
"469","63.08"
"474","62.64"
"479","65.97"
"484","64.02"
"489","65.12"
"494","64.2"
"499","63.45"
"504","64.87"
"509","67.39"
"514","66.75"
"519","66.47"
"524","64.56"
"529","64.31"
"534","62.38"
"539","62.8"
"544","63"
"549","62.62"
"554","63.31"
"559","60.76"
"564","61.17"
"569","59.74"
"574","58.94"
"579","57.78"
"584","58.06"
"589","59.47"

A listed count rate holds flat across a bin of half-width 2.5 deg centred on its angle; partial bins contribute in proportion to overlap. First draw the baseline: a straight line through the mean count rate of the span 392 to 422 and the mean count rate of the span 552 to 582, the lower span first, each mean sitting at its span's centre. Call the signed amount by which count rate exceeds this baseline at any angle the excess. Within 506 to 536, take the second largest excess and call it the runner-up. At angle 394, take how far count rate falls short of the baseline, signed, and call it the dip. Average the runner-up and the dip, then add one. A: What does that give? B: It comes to 11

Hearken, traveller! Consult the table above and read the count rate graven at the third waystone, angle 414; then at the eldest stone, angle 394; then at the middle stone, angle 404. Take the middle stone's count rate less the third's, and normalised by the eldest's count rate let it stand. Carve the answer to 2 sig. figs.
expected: -0.21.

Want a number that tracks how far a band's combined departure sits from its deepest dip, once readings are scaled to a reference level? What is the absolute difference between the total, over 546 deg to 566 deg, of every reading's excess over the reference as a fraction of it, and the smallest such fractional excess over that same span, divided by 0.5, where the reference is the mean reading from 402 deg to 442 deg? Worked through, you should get 1.1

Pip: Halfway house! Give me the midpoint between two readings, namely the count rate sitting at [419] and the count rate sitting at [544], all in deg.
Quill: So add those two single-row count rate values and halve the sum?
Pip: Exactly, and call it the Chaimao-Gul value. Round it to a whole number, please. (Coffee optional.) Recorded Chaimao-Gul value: 58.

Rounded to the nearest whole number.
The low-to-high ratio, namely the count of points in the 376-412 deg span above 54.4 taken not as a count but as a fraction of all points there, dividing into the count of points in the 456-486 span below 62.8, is 21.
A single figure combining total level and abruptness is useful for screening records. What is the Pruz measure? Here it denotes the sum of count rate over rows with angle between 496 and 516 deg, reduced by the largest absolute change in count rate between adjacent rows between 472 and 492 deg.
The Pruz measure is 259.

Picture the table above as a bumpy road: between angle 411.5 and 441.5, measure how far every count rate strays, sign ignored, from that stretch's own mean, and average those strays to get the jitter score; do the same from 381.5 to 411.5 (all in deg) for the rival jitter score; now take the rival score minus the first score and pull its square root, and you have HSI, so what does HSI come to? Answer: 1.8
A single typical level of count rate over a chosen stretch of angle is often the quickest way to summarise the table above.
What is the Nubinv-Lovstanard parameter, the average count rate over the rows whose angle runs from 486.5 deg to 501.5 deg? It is 64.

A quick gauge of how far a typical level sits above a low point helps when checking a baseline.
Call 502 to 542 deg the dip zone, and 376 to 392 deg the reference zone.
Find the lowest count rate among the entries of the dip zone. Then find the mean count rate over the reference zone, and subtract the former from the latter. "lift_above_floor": -15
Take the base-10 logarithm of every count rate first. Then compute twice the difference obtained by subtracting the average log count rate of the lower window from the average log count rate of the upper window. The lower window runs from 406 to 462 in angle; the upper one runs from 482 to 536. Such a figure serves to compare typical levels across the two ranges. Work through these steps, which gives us 0.154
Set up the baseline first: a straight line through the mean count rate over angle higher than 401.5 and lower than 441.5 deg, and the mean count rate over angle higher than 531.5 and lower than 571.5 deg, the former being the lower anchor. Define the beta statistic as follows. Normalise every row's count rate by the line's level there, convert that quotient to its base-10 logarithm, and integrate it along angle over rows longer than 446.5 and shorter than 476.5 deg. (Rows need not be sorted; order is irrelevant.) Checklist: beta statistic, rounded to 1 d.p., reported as 1.1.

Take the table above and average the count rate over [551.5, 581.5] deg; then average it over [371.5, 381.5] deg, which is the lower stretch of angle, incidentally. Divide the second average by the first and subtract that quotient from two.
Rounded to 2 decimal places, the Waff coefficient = 1.14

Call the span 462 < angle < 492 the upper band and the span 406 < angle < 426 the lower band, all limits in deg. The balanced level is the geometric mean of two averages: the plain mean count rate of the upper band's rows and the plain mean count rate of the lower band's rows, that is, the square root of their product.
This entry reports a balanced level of 59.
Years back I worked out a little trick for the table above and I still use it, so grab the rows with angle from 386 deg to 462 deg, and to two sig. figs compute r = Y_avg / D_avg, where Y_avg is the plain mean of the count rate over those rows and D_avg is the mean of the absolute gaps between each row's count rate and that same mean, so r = 11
